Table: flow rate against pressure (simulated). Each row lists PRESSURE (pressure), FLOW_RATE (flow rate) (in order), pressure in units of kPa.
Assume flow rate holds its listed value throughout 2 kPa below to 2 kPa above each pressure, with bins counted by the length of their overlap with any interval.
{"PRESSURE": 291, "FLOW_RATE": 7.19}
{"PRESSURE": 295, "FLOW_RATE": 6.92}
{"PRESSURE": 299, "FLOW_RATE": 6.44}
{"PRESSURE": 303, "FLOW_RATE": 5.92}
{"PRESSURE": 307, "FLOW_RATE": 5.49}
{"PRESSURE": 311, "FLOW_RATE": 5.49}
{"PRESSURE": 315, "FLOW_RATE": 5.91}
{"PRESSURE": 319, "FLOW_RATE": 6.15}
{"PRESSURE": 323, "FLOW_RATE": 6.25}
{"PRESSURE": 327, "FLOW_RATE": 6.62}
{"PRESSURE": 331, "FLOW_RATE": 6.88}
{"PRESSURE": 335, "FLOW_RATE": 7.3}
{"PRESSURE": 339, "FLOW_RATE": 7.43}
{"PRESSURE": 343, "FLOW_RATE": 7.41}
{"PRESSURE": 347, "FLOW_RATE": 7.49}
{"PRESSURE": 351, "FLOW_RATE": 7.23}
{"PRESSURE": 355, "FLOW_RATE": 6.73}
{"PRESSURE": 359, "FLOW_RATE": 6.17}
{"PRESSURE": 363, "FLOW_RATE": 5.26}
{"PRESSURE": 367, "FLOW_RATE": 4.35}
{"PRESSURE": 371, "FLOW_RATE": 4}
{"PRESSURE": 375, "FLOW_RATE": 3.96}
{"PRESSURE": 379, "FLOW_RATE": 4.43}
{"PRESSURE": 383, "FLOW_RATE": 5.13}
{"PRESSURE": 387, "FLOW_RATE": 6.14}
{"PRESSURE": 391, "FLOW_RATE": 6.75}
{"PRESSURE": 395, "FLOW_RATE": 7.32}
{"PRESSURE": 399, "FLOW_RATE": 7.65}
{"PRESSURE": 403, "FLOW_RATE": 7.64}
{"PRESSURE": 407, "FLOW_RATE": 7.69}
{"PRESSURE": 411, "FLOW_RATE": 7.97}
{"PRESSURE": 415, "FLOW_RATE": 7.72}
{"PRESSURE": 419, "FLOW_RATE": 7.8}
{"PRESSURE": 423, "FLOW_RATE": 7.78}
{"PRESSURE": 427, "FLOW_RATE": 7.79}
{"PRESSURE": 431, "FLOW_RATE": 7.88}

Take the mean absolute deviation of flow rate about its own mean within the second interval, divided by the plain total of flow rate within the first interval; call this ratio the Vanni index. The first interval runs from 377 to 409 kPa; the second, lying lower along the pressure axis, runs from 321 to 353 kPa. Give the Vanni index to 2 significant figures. 0.0070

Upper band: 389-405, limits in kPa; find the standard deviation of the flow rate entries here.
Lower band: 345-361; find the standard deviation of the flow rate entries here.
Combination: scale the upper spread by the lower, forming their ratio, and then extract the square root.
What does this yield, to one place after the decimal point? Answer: 0.9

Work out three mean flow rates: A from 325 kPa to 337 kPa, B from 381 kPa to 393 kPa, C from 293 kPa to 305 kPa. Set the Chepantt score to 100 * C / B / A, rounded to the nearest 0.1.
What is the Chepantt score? 15.4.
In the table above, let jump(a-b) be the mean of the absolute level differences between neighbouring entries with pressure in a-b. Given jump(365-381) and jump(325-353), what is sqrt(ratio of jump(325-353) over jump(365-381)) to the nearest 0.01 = 0.82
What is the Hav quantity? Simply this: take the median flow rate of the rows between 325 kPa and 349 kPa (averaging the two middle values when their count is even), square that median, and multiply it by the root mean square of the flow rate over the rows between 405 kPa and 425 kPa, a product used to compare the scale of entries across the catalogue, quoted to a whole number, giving 422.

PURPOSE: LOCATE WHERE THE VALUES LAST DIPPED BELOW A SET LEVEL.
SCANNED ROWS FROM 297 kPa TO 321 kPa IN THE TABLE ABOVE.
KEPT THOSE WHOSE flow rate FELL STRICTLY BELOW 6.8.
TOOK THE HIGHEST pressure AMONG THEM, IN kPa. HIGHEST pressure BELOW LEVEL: 319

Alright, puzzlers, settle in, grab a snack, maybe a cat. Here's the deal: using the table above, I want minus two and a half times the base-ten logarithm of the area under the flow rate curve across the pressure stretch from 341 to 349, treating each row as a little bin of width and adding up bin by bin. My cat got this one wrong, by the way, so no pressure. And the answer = -4.44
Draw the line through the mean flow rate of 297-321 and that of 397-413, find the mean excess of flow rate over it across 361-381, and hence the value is -2.7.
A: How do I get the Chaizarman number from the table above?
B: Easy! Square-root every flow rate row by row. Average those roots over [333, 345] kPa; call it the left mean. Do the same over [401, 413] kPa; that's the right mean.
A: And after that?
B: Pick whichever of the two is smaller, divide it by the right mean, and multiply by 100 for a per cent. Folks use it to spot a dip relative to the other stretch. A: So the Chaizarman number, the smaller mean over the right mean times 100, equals 97.5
